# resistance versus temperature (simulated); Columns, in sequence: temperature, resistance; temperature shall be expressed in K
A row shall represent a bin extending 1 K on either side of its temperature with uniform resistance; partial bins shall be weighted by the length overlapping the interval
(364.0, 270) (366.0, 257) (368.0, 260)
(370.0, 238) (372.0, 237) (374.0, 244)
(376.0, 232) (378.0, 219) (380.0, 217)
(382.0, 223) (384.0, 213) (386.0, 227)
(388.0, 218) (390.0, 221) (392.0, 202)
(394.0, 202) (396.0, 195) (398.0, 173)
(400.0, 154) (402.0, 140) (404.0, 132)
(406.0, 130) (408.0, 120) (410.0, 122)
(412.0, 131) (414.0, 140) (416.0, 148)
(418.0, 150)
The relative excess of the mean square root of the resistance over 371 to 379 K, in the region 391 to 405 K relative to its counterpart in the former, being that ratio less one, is -0.15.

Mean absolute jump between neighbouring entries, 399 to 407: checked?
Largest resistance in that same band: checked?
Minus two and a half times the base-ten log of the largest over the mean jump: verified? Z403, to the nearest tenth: -3.2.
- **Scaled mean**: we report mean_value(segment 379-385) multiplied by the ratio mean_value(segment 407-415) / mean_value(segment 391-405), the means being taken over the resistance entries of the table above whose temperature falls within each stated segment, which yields 163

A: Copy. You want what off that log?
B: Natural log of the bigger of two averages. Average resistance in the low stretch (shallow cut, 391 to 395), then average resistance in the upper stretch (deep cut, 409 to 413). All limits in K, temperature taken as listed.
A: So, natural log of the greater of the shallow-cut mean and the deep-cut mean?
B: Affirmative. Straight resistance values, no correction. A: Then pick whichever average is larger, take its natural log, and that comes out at 5.31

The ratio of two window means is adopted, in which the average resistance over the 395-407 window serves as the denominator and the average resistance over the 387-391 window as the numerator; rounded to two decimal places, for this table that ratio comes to 1.43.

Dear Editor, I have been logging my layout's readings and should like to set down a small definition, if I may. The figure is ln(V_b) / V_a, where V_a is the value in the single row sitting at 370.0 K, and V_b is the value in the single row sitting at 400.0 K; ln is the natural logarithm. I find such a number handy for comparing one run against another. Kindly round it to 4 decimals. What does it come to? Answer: 0.0212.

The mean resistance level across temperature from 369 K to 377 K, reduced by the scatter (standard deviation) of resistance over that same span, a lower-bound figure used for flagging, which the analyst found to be 233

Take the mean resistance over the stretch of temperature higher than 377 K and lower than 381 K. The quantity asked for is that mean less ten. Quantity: 208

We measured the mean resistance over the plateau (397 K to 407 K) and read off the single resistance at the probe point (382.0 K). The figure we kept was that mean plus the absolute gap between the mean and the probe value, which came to 223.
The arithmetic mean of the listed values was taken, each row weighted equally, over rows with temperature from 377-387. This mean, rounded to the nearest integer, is 220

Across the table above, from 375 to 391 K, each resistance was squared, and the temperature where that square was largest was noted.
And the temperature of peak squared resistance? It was 376.0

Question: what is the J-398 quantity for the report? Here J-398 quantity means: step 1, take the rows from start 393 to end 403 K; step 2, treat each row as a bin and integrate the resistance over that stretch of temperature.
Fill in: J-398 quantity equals 1728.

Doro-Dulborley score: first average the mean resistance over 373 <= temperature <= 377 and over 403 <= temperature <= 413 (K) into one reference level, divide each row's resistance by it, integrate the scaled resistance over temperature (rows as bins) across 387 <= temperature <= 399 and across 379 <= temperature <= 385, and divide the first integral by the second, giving 1.9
